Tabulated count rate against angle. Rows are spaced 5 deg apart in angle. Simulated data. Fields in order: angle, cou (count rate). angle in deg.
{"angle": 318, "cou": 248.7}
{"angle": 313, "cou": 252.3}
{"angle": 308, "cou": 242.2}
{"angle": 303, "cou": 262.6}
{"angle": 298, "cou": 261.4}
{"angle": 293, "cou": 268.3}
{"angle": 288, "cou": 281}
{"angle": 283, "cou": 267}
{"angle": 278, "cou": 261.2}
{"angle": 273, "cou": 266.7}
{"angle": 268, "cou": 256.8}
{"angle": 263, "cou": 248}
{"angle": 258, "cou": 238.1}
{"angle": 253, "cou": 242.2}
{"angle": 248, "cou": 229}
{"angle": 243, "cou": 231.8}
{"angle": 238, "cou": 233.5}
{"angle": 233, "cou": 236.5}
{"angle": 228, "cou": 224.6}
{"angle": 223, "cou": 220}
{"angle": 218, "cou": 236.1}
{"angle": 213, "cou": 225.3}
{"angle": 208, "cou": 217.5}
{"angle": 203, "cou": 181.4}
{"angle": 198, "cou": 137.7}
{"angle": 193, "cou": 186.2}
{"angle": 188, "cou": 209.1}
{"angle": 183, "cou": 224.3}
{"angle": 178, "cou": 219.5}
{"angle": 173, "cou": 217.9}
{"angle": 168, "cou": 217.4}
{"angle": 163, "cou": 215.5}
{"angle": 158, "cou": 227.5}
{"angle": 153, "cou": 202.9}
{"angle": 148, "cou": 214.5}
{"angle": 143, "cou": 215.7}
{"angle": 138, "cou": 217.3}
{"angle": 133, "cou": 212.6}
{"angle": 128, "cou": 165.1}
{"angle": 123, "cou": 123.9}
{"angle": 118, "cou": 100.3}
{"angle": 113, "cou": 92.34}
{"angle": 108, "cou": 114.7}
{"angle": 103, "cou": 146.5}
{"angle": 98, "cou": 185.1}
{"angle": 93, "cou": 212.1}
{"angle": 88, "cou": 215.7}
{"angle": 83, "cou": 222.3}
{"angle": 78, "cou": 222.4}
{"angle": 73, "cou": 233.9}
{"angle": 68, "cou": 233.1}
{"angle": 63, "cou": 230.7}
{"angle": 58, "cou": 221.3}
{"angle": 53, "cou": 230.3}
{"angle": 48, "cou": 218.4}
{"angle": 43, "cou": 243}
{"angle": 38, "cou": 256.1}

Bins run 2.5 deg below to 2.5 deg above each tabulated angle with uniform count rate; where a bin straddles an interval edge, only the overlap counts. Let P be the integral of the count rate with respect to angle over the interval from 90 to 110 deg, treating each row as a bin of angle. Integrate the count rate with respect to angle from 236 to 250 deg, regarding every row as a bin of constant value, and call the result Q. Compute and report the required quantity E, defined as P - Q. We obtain 102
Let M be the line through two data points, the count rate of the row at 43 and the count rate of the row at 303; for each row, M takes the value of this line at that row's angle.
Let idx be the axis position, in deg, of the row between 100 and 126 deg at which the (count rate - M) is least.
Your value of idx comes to 113 deg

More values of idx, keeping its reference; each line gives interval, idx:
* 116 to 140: 118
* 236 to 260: 248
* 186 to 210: 198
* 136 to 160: 153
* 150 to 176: 153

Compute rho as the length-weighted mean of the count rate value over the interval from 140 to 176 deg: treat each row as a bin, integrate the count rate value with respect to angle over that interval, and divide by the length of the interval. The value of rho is 216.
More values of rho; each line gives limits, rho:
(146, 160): 215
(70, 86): 226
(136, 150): 216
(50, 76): 229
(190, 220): 197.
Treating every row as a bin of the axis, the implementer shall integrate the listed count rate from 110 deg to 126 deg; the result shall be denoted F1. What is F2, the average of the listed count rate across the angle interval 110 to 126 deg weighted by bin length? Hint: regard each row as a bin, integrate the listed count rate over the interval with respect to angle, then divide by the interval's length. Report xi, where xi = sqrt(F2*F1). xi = 431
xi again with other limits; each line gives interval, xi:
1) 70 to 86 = 904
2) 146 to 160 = 803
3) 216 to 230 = 848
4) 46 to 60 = 837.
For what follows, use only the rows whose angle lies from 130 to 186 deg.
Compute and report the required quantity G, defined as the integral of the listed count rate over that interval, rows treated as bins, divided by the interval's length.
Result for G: 216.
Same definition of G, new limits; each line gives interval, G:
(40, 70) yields 230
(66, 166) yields 189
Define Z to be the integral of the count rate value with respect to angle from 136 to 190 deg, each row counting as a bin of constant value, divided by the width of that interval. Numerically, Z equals 217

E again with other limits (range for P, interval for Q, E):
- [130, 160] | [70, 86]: 2804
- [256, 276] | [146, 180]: -2299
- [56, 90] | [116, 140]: 3741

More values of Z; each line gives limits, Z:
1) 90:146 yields 163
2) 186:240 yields 210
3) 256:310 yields 260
